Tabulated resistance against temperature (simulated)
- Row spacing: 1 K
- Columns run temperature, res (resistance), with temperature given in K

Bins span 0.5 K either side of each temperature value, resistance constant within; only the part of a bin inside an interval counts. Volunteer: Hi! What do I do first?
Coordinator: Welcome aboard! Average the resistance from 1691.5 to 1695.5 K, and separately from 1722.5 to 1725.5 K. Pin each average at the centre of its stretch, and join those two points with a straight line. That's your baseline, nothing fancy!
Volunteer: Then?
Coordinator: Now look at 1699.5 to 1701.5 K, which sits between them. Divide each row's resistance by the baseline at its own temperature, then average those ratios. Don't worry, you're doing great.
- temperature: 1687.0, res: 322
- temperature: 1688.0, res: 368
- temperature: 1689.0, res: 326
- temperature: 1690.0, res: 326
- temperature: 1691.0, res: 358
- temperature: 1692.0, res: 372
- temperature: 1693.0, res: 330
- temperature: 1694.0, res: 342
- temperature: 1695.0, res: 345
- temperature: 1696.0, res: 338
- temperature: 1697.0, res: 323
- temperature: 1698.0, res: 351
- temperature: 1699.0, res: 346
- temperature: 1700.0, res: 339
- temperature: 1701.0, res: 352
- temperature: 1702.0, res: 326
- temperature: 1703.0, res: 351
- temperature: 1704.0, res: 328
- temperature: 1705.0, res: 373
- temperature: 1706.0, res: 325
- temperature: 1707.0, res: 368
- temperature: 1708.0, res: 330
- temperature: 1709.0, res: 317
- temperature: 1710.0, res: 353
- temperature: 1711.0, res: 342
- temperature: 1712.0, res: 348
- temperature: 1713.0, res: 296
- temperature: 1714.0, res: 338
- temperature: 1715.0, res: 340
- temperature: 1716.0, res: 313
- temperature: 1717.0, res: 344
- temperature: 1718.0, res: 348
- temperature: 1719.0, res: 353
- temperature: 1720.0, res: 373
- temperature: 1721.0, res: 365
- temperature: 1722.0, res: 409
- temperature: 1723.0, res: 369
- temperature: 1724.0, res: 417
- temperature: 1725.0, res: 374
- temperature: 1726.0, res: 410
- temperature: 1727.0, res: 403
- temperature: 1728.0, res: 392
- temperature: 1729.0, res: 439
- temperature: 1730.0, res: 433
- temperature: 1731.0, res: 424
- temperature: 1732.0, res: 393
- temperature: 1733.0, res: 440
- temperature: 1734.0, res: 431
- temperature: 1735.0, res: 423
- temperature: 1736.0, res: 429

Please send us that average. 0.97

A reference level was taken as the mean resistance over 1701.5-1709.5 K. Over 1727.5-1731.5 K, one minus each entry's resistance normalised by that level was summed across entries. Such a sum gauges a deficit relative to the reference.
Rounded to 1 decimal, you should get -1.0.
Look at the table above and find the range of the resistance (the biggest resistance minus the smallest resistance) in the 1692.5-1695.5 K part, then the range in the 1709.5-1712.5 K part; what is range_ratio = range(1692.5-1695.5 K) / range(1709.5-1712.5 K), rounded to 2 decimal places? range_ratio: 1.36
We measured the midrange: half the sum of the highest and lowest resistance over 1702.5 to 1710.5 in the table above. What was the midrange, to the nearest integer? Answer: 345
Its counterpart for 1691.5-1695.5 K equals 351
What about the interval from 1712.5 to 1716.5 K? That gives 318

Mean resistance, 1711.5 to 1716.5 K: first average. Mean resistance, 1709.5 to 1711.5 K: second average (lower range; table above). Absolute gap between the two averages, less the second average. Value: -327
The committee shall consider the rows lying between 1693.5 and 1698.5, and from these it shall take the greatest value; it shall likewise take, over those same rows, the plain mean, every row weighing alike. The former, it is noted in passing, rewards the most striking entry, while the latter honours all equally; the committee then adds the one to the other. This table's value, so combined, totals 691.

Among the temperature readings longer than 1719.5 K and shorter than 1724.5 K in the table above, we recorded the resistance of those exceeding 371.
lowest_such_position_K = 1720.0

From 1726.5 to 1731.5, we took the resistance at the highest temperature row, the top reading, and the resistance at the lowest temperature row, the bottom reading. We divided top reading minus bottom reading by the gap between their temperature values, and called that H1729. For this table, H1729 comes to 5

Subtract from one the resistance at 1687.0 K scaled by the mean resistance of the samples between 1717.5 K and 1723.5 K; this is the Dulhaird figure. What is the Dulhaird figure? 0.13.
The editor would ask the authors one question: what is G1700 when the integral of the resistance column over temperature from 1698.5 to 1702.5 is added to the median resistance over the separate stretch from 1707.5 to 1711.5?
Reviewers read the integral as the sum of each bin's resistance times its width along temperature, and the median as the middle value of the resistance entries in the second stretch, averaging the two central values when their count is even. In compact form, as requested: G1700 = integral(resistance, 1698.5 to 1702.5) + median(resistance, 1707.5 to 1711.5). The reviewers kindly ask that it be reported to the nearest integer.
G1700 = 1699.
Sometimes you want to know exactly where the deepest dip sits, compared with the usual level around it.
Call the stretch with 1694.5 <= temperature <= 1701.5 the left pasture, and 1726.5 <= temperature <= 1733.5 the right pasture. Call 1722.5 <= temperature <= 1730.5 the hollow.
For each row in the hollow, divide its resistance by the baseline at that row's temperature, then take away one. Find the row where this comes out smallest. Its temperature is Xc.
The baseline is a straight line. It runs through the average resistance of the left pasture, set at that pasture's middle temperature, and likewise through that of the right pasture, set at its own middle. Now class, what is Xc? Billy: 1723.0 K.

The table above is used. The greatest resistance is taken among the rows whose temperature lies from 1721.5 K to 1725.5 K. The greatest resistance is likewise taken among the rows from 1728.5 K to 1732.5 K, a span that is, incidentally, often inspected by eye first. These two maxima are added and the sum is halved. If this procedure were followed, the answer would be 428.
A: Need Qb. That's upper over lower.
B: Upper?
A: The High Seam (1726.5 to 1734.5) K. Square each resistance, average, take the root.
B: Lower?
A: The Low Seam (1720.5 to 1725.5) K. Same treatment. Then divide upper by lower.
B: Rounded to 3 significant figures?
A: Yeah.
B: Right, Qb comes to 1.08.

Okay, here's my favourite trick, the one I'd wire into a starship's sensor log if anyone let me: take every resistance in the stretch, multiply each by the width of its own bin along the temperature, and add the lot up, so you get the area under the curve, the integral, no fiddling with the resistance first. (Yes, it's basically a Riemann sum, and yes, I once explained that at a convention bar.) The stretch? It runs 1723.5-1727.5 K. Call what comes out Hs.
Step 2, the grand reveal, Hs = 1604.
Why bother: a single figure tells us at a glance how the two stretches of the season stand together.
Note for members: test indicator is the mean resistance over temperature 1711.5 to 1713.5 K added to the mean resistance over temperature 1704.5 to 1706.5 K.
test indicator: 671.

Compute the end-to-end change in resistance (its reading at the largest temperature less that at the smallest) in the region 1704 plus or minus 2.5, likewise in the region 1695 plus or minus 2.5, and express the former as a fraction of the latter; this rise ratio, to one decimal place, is 0.1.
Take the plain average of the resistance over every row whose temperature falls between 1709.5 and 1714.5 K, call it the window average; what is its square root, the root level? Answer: 18.3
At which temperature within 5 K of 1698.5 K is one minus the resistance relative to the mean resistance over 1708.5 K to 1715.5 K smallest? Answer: 1701.0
